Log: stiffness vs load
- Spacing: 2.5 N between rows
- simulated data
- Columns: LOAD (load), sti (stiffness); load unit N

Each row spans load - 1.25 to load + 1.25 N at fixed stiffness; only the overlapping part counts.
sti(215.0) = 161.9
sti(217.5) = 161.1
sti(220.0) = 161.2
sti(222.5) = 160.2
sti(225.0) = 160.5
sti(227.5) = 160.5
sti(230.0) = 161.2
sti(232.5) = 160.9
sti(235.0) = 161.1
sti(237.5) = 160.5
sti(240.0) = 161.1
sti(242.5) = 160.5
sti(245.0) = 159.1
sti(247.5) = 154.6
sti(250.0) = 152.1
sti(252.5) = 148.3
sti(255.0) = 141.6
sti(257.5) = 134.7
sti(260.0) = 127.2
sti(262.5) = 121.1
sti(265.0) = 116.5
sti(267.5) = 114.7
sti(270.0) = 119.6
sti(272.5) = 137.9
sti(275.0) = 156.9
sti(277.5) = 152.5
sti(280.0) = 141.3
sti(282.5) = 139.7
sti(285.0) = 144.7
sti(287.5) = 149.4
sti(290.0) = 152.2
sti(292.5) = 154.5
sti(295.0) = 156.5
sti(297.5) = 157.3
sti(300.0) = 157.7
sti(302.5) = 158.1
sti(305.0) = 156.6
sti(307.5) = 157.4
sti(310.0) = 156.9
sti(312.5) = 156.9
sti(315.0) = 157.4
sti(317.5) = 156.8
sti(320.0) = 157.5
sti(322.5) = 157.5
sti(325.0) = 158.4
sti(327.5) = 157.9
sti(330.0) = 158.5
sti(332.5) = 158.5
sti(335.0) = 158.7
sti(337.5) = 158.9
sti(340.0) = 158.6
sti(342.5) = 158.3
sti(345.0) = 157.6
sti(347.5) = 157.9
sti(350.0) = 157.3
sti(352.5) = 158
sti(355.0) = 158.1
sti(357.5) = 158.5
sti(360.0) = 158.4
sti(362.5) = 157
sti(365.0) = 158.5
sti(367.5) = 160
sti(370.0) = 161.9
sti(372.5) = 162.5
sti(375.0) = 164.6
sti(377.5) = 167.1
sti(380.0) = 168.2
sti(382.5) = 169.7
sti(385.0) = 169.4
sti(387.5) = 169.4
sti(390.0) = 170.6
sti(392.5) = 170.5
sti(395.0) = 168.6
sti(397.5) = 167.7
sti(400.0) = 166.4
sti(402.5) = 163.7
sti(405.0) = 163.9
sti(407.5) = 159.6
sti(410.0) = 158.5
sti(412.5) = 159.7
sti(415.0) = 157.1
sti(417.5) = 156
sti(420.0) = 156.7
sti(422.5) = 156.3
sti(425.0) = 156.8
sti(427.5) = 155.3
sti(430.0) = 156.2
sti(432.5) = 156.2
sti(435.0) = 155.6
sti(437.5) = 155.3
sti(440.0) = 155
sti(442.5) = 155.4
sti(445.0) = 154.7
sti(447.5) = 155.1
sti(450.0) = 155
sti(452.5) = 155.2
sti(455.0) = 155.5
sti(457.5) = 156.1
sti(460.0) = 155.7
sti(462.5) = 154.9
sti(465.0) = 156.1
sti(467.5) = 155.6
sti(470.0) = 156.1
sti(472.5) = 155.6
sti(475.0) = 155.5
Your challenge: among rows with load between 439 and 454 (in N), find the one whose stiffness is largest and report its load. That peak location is 442.5 N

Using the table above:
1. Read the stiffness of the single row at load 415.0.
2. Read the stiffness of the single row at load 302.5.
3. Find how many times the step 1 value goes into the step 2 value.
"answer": 1.01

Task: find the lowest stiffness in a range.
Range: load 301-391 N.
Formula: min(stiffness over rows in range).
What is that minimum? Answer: 156.6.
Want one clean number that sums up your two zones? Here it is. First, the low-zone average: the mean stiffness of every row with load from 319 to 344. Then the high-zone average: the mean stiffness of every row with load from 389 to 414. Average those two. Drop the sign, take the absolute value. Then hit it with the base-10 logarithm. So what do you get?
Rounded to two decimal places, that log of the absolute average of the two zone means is 2.21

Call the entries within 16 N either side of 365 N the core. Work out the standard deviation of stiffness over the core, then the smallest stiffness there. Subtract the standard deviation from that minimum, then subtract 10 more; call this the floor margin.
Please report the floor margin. 143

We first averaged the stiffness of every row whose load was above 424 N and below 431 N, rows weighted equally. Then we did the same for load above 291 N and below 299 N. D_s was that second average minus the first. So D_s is 0.0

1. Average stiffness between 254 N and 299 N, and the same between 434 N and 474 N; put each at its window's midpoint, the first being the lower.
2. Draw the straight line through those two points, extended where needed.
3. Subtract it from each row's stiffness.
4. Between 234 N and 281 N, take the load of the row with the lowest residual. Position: 267.5 N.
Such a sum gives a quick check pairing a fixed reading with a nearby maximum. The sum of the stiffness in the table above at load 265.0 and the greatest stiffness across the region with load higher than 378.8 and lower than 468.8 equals 287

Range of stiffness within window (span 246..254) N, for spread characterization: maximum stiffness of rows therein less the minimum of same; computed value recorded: 6.3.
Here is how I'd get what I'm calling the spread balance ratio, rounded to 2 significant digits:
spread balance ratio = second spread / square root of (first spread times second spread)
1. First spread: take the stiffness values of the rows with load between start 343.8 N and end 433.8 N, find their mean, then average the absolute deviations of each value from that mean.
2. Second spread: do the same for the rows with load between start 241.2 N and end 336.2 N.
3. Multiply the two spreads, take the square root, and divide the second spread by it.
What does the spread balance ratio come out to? 1.5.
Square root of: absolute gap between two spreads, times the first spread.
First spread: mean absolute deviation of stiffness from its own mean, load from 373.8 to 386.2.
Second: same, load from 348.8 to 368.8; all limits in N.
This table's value 1.2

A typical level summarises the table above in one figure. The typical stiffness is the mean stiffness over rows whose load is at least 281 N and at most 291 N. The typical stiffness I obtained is 146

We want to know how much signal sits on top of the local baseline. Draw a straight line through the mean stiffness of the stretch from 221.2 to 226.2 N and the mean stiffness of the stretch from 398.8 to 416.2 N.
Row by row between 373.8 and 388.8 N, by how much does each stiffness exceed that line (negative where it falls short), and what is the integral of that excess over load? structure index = 104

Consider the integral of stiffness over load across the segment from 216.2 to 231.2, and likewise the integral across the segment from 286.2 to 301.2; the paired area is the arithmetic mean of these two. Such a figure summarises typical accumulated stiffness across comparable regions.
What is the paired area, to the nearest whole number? 2365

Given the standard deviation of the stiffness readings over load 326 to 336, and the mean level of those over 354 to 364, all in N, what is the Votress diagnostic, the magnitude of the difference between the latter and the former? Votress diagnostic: 158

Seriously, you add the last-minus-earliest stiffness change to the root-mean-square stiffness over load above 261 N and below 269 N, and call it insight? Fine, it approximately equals 111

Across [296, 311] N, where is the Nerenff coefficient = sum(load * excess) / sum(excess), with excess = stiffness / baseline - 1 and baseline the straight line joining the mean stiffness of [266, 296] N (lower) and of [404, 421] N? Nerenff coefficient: 303.5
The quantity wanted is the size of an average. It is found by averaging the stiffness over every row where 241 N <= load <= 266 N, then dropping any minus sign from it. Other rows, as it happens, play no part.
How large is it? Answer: 142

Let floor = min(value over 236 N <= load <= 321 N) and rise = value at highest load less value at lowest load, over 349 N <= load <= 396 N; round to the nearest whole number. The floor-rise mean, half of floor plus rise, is 63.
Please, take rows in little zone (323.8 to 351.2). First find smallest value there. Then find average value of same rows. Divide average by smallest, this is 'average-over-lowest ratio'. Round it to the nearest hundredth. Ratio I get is 1.01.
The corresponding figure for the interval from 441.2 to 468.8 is 1.00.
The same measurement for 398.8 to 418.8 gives 1.03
